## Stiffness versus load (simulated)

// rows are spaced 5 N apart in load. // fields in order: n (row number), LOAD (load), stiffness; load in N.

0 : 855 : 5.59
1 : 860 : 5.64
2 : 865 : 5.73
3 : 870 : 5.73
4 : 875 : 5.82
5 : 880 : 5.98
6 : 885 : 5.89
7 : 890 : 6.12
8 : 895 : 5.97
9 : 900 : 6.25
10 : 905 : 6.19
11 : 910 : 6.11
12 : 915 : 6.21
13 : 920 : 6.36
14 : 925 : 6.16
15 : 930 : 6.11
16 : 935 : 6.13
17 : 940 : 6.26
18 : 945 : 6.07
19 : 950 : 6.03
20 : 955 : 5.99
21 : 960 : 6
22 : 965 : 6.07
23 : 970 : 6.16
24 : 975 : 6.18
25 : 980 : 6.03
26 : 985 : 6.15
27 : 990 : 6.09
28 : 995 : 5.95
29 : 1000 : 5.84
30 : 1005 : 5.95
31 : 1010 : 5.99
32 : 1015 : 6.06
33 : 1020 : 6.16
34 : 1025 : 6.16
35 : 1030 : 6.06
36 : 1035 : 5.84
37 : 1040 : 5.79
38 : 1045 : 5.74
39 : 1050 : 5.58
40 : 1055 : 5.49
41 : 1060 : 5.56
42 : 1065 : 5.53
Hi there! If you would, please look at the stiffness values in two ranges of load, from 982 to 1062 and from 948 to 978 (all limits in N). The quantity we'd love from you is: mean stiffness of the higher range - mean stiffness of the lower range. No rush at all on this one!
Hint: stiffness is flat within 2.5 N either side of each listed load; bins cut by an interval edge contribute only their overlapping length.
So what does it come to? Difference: -0.17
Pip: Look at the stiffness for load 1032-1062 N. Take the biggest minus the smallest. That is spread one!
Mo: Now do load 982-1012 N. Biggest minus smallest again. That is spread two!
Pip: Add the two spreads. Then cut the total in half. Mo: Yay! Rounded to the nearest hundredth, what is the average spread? 0.33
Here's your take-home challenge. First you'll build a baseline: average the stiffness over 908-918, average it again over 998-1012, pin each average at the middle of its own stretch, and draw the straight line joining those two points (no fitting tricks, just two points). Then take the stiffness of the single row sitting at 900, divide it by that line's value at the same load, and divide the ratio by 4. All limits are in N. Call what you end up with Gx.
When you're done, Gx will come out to 0.252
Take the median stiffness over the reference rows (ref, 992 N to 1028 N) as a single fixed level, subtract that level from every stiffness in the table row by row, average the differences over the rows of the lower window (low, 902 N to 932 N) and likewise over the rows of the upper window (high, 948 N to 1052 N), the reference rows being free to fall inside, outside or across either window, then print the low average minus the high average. 0.20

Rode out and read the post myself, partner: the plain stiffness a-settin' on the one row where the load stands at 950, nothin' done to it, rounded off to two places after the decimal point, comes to 6.03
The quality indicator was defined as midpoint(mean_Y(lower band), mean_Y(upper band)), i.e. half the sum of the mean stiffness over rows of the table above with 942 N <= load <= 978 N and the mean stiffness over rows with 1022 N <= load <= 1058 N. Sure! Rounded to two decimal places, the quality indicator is 5.94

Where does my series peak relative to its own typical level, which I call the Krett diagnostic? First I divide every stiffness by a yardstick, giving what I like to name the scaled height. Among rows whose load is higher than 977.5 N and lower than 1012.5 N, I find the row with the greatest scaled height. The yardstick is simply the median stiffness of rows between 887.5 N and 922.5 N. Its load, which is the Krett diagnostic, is 985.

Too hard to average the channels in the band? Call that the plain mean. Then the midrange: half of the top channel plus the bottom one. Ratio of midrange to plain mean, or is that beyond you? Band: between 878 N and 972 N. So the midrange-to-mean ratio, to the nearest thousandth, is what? 1.003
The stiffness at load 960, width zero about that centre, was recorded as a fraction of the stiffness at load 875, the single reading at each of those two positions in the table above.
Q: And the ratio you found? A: 1.03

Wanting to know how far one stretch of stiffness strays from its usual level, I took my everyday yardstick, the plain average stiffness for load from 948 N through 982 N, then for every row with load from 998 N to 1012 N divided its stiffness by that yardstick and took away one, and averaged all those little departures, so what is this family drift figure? -0.023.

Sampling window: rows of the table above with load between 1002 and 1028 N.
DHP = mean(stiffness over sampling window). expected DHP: 6.06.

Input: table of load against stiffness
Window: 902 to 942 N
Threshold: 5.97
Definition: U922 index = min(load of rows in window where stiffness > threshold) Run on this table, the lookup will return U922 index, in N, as 905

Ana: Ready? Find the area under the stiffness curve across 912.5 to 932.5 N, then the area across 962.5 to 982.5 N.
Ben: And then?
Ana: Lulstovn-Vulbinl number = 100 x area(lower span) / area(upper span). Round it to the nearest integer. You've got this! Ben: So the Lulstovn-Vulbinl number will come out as 102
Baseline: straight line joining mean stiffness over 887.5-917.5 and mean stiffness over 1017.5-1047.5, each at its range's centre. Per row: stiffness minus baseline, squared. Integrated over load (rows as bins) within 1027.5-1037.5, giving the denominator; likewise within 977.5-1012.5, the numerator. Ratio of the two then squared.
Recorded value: 6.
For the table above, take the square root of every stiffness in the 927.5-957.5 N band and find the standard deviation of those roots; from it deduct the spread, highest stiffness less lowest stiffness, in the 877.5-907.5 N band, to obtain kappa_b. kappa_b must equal -0.34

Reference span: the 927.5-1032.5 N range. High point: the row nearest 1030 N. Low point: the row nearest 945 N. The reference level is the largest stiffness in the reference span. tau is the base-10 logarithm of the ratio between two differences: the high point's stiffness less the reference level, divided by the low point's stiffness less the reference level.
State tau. 0.0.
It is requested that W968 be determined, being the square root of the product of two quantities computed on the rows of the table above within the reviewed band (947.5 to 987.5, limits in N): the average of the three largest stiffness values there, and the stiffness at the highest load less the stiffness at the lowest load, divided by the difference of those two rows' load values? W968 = 0.15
